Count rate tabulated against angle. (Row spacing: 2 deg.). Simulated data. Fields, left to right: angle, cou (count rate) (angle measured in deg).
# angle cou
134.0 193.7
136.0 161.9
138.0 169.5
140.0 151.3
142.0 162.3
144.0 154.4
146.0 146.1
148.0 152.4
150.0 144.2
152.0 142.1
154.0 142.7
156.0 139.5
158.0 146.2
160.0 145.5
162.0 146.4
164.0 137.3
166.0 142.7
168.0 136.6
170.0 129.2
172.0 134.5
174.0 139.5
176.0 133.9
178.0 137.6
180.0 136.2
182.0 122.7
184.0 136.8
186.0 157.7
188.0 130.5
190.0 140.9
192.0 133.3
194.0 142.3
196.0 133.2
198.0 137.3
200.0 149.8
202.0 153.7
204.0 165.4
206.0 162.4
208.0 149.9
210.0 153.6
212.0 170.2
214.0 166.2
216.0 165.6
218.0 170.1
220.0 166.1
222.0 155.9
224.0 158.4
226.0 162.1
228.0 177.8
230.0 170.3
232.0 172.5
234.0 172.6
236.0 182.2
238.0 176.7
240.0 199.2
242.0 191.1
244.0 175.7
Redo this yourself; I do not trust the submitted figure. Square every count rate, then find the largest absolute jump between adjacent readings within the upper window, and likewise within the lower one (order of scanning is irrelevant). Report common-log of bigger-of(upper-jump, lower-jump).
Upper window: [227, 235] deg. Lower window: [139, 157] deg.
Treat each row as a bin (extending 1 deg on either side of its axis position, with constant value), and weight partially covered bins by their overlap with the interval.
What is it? 3.54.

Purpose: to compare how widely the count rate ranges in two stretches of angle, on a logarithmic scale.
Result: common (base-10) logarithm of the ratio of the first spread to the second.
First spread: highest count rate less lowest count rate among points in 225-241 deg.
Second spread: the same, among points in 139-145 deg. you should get 0.53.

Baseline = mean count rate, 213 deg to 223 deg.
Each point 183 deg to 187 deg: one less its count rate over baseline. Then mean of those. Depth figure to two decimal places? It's 0.11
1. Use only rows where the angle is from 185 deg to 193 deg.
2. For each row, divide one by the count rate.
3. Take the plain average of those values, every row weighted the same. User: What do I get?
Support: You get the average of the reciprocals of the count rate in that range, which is 0.0072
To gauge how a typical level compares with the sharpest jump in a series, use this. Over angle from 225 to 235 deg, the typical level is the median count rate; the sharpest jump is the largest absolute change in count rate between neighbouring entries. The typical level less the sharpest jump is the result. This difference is 157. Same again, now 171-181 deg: 131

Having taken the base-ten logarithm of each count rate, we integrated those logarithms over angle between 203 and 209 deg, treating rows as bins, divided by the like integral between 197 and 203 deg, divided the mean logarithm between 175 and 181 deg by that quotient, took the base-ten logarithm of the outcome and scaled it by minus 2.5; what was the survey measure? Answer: -0.805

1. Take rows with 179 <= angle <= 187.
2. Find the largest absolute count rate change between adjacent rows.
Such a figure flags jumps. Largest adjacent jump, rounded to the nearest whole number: 21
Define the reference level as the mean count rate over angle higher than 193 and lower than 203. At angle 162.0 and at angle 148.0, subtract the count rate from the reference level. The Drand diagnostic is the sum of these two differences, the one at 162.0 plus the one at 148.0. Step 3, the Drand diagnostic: -12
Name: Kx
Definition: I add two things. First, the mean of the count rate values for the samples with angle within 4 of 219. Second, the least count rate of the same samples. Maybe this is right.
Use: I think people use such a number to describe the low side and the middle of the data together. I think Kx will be 320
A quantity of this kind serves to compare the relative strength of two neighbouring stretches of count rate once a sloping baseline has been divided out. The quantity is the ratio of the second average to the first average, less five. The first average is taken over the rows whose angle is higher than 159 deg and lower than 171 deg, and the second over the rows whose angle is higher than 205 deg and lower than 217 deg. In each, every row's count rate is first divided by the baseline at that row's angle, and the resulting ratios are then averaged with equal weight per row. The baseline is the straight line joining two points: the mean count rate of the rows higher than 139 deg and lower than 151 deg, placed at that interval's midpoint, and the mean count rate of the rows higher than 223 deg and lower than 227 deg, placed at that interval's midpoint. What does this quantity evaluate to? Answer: -3.88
